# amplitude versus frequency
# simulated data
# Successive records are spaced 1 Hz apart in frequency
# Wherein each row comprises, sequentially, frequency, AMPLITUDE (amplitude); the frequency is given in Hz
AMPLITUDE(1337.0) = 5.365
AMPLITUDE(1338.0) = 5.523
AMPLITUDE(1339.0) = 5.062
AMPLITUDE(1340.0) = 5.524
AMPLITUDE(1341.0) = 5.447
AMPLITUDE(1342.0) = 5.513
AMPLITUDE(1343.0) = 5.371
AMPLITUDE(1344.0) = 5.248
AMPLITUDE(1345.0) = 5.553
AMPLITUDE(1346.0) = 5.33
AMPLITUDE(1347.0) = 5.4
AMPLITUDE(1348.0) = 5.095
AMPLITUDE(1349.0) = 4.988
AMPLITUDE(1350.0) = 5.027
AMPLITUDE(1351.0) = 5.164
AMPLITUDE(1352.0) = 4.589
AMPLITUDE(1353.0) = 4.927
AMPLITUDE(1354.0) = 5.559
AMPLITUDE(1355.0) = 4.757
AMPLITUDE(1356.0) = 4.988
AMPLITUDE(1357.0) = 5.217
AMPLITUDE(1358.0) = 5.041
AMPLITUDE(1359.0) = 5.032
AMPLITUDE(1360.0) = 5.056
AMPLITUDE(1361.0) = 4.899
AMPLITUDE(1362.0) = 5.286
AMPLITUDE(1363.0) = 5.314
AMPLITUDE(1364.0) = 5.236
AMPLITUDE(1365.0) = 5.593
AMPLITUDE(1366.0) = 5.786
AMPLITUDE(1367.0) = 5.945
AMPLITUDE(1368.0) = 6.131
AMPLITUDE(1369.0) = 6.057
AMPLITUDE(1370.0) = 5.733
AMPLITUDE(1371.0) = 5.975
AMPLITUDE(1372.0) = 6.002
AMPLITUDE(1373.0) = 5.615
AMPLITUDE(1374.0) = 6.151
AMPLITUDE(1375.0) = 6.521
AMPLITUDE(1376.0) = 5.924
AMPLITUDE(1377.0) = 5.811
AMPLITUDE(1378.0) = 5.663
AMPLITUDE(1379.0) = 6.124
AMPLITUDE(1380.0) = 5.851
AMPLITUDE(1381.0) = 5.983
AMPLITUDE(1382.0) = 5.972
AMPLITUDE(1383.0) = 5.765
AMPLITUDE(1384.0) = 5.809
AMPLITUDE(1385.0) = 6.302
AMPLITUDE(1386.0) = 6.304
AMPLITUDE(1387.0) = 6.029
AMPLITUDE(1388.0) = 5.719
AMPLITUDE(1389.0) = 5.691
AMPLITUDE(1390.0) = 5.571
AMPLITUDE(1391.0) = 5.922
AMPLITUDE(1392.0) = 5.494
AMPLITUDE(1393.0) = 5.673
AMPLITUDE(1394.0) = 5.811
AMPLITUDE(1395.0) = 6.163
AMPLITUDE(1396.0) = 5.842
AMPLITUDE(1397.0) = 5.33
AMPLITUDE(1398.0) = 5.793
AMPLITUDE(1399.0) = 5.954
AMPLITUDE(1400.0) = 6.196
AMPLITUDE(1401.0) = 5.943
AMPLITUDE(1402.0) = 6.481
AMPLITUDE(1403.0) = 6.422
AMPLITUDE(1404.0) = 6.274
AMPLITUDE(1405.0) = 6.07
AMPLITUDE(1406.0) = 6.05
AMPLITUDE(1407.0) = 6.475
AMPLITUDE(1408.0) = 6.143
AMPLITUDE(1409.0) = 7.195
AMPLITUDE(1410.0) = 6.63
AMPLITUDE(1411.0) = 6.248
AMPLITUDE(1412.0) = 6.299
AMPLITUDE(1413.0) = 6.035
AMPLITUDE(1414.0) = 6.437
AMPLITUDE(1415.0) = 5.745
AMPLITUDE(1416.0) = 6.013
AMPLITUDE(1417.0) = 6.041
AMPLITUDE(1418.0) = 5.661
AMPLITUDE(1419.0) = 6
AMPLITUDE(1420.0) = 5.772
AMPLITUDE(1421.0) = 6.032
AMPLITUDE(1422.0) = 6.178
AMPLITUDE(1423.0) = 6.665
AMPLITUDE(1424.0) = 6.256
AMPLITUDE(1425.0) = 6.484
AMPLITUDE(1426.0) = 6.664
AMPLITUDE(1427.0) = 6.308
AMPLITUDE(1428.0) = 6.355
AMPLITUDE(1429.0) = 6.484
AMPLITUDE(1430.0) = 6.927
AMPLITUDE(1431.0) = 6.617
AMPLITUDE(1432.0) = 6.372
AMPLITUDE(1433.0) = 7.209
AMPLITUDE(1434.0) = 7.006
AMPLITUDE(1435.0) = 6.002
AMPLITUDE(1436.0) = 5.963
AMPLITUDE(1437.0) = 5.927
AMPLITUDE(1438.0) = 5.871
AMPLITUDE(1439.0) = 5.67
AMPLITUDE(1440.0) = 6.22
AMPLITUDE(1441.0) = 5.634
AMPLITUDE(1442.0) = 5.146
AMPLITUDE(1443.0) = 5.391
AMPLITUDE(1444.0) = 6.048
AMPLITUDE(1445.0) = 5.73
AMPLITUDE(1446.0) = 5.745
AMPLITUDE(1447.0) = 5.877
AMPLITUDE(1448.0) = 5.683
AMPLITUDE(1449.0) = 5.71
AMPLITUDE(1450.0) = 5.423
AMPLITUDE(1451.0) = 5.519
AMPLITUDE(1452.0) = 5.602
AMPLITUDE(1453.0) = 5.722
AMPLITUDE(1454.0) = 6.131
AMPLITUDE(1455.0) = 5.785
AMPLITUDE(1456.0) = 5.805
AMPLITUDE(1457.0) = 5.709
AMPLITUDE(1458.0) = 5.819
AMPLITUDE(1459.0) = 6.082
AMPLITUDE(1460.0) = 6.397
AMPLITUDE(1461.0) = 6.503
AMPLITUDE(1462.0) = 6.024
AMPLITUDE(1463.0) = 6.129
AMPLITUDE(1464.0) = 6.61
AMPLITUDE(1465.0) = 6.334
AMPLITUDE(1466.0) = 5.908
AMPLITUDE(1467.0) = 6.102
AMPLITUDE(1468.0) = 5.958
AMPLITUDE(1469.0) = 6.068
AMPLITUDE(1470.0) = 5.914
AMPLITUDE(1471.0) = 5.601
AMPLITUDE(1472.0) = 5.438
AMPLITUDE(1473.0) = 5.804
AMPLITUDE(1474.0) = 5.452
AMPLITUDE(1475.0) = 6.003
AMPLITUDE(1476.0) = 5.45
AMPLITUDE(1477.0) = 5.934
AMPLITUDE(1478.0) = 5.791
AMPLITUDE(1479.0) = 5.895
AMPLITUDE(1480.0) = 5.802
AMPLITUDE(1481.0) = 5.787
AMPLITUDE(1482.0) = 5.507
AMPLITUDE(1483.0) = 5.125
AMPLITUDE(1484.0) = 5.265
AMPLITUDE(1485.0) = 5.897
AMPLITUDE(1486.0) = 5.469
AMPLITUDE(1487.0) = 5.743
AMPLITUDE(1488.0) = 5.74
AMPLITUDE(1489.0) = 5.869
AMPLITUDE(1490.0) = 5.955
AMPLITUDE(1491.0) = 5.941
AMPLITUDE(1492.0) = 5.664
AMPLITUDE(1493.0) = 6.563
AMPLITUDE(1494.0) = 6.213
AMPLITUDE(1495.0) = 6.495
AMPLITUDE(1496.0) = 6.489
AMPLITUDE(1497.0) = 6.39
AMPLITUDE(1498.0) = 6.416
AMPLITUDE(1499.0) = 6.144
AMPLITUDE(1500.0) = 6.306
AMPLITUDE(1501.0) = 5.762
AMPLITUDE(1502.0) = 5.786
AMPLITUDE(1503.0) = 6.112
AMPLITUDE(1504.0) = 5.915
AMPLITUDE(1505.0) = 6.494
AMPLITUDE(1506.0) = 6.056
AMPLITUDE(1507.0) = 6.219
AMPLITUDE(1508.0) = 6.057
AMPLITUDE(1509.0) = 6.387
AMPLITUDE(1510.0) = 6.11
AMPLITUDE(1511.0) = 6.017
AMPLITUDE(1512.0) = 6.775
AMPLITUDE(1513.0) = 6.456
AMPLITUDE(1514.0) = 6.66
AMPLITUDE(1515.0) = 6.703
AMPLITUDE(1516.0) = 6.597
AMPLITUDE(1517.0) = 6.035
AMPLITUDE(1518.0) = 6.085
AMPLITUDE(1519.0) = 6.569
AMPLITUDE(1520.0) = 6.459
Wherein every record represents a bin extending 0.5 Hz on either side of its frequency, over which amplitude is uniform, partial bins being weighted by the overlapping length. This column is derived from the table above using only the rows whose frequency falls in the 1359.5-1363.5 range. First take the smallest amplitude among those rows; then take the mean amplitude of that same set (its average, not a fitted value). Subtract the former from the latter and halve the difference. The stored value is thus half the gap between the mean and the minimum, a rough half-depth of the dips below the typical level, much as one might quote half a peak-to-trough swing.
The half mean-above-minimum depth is 0.120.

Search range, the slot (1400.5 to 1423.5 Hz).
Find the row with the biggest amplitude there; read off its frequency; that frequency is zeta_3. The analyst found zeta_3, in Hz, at 1409.0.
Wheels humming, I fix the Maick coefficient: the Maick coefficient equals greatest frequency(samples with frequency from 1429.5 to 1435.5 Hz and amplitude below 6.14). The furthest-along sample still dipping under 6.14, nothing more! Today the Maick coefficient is 1435.0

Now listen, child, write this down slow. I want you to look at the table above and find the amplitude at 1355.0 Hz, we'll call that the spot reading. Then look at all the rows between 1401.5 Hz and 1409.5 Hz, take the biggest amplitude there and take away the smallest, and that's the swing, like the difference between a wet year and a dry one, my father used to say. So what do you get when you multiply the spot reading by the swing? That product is 5.4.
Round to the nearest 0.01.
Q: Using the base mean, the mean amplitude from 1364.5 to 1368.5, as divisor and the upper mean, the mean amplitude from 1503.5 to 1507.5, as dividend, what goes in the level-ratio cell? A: 1.05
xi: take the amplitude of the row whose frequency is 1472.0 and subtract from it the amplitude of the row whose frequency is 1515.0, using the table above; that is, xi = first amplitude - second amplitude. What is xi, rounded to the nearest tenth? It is -1.3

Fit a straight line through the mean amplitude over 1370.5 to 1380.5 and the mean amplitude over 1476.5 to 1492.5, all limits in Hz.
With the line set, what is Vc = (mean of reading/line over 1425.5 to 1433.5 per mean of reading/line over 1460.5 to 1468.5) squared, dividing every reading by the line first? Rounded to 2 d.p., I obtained 1.11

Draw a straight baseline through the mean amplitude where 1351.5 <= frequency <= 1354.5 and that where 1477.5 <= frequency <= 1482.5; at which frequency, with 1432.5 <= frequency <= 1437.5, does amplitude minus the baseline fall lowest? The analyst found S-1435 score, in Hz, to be 1437.0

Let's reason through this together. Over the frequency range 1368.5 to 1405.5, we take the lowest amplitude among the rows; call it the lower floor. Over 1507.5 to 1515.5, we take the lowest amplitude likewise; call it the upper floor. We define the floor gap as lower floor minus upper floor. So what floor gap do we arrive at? -0.69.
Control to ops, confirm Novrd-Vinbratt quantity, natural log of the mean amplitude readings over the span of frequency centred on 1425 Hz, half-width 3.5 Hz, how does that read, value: 1.86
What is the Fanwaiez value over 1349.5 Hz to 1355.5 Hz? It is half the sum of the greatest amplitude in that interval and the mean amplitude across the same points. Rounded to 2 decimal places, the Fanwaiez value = 5.28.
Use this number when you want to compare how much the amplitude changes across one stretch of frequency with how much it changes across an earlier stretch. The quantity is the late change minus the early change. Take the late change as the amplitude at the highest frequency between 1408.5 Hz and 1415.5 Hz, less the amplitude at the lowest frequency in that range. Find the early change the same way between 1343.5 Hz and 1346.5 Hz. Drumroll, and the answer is -1.5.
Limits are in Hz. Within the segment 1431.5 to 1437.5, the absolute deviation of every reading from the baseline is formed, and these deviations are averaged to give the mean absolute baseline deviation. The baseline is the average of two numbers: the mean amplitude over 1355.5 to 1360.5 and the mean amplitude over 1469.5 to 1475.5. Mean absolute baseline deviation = 1.03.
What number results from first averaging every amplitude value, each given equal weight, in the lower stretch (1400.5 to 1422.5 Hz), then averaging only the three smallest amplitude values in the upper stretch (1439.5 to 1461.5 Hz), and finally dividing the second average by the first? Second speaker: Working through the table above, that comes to 0.86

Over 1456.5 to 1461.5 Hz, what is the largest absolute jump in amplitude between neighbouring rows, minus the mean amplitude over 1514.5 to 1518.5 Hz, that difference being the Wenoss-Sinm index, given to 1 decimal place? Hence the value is -6.0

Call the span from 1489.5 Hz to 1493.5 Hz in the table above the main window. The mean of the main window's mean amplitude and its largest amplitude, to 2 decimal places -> 6.30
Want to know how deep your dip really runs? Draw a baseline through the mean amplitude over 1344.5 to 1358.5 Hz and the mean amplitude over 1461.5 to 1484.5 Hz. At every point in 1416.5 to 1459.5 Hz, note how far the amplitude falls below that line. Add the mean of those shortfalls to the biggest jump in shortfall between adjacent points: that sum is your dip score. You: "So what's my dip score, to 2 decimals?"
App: 0.60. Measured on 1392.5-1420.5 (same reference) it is 0.39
